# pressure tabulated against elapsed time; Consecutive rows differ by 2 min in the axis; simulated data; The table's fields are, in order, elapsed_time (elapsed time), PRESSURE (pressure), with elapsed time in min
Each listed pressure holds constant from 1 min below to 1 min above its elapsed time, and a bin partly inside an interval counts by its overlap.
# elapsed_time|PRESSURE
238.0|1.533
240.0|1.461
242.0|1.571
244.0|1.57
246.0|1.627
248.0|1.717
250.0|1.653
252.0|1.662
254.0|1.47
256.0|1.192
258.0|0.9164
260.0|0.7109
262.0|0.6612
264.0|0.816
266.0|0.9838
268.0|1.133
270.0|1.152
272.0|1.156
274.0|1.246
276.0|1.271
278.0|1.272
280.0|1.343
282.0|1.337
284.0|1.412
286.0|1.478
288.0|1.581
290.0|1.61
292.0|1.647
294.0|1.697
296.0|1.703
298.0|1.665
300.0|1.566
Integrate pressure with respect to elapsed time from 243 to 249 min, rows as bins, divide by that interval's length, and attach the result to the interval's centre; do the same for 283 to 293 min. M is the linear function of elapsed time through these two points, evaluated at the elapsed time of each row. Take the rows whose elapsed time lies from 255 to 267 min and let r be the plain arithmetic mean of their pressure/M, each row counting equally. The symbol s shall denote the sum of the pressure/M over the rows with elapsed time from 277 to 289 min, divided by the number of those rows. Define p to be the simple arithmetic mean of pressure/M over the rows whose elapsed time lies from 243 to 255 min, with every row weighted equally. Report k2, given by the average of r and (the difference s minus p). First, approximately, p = 0.99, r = 0.5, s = 0.90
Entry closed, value 0.2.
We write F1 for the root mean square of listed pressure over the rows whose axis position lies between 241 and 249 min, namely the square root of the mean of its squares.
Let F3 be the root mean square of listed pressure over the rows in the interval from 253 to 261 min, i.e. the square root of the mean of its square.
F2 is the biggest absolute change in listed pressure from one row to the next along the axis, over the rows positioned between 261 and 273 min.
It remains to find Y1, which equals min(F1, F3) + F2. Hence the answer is 1.28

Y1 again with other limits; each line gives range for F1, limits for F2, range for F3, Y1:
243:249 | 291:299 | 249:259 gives 1.46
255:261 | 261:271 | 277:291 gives 1.13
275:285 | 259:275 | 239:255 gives 1.50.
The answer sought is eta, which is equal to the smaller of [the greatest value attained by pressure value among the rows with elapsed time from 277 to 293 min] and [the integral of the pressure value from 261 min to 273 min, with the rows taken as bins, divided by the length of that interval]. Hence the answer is 1.0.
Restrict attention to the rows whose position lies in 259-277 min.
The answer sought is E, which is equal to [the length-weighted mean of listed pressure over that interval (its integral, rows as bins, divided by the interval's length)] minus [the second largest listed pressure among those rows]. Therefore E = -0.23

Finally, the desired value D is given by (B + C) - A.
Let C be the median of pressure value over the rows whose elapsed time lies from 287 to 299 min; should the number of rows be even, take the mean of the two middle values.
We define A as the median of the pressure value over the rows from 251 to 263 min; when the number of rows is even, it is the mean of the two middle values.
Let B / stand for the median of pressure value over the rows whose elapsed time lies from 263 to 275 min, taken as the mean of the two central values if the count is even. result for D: 1.74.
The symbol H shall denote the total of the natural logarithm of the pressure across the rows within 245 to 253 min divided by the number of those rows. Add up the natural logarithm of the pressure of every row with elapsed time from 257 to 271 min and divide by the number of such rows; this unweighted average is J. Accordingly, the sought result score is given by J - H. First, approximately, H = 0.51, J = -0.11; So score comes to -0.6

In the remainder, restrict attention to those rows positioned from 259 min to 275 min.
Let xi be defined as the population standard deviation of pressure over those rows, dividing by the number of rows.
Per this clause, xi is 0.21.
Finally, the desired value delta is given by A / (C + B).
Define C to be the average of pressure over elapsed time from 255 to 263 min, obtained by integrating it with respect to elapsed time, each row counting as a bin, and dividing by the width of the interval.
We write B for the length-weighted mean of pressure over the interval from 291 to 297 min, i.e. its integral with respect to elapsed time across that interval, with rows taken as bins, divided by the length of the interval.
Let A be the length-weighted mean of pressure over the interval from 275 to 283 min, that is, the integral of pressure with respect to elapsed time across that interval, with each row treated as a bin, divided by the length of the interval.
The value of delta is 0.51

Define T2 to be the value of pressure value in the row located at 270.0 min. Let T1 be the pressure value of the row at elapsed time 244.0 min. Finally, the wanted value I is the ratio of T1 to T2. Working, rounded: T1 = 1.57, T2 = 1.152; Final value 1.36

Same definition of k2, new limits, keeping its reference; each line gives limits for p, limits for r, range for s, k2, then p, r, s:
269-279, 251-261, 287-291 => 0.5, 0.77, 0.7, 1.03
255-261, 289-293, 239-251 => 0.7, 0.58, 1.1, 0.98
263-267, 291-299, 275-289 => 0.7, 0.56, 1.1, 0.89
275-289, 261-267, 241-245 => 0.3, 0.89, 0.5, 0.95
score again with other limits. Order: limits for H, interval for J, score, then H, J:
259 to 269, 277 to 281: 0.4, -0.17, 0.27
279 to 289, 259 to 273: -0.4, 0.36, -0.08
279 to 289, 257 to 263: -0.6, 0.36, -0.28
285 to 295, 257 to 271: -0.6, 0.47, -0.11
